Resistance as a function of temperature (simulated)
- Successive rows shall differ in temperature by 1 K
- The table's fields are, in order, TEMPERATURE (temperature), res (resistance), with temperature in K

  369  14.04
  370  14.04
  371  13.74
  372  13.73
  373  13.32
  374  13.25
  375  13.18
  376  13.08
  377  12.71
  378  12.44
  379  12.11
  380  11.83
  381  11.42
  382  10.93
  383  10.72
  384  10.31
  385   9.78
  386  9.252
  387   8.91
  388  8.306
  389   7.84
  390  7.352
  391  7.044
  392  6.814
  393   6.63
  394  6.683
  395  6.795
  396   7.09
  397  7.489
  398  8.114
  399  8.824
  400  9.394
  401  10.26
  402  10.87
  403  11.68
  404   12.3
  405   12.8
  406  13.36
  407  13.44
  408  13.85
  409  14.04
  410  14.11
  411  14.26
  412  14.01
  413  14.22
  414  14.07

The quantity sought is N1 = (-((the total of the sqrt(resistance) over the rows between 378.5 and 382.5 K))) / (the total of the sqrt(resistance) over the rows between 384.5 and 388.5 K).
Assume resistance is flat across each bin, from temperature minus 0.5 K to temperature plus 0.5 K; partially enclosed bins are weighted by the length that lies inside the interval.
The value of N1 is -1.1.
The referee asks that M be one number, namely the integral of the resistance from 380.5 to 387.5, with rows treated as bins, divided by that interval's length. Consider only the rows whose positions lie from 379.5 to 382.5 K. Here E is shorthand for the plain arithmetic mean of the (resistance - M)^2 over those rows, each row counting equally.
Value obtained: 1.6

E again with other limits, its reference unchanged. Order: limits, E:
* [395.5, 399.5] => 5.8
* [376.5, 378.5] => 5.7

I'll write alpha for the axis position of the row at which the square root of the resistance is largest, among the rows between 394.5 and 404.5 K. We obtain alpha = 404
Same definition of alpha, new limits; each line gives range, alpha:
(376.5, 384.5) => 377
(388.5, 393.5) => 389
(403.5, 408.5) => 408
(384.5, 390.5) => 385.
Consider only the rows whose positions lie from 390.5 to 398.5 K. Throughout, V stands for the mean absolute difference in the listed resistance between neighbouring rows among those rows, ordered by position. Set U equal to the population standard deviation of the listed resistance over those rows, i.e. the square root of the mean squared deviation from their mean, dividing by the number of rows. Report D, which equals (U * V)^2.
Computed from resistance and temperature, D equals 0.02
